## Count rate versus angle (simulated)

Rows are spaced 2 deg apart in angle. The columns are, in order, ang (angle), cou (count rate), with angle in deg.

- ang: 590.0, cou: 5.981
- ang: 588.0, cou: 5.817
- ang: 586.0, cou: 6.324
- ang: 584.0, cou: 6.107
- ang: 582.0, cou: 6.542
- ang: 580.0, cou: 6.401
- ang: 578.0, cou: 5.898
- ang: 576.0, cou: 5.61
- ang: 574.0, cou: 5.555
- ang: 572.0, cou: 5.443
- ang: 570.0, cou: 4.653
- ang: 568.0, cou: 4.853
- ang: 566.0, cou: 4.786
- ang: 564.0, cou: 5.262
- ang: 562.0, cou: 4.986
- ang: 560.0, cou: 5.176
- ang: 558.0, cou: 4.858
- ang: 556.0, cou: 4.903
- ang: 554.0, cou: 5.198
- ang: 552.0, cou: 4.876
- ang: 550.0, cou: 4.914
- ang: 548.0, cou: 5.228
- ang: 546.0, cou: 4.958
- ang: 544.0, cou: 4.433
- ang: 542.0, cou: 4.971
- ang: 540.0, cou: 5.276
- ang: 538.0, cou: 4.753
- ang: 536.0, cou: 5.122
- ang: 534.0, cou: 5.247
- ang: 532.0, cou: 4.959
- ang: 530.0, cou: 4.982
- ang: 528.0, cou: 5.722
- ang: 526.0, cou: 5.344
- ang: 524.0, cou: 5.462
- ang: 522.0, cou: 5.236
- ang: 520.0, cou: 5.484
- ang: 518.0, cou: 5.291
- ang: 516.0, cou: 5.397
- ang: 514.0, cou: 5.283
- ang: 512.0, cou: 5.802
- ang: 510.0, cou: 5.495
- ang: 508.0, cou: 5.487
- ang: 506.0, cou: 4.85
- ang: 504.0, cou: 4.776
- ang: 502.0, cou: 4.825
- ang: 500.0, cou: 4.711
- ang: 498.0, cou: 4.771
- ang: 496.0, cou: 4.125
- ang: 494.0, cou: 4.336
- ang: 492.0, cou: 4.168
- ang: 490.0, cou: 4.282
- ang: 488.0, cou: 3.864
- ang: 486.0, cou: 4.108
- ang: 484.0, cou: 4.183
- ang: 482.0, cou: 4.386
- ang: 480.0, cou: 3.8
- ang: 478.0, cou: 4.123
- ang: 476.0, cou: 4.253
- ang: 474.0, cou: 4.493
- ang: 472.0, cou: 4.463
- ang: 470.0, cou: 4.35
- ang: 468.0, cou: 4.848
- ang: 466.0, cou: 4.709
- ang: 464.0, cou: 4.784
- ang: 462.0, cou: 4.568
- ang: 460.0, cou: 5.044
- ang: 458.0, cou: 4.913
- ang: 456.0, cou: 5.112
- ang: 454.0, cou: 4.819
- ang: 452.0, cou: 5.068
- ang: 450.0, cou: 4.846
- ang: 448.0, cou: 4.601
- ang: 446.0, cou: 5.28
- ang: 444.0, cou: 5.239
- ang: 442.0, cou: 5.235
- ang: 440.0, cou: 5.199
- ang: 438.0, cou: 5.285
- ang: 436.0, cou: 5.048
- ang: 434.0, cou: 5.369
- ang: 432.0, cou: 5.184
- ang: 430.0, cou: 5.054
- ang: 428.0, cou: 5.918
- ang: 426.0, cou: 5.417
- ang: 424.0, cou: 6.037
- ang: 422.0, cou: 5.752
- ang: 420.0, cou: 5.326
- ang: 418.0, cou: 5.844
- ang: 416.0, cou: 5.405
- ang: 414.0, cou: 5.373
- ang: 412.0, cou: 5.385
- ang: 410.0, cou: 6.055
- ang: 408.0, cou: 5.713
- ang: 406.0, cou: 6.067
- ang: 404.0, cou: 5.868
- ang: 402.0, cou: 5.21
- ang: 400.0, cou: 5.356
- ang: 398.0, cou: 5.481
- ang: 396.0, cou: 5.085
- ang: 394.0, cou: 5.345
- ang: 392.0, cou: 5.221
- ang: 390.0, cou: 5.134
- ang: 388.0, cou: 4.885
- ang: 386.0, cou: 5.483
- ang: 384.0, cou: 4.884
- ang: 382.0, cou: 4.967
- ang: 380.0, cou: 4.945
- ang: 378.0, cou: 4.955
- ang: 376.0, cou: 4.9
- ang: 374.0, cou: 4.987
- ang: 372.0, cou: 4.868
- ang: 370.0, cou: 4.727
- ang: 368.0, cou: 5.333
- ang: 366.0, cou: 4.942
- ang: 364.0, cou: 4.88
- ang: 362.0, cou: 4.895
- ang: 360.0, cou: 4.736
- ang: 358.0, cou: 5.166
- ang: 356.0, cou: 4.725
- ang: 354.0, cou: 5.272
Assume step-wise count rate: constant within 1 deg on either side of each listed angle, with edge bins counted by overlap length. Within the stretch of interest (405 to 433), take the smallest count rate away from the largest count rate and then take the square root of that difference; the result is 1.01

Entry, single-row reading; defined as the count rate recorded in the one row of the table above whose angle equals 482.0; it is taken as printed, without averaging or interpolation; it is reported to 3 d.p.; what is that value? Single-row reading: 4.386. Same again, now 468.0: 4.848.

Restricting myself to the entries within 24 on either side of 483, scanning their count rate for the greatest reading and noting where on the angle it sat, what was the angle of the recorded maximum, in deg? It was 460.0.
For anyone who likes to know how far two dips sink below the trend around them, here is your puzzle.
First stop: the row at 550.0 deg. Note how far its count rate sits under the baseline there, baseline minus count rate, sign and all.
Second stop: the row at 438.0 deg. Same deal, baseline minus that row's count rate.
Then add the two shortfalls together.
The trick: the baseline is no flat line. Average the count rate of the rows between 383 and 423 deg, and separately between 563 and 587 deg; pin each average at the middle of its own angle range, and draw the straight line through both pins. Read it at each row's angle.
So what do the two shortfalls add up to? 0.9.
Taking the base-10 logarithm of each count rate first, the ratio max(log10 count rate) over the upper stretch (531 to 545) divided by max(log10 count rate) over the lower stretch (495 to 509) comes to 0.98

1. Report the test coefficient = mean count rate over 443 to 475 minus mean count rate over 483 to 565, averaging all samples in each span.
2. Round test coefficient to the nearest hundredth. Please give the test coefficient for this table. -0.13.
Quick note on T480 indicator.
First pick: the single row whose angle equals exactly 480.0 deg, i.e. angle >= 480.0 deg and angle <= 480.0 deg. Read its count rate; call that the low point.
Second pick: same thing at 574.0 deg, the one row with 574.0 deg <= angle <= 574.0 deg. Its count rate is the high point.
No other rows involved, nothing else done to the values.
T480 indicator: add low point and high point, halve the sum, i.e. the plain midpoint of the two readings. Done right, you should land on 4.68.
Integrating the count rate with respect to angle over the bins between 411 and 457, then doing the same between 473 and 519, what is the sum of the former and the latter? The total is 457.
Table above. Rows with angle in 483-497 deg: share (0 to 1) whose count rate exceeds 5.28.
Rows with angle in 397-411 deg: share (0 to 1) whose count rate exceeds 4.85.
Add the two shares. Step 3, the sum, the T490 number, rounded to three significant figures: 1.00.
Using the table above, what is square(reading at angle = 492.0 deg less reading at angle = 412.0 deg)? 1.5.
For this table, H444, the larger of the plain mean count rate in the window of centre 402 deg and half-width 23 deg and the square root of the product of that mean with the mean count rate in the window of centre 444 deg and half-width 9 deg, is 5.4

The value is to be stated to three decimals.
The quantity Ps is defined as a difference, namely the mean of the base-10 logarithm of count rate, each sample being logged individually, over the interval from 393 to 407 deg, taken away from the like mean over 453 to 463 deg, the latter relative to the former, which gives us -0.050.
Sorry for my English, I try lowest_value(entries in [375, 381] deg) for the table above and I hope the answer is 4.9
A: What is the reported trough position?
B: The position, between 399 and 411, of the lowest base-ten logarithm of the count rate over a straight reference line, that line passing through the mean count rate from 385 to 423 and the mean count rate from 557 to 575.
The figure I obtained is 402.0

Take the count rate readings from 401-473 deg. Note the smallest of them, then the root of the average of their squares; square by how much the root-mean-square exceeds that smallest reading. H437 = 0.81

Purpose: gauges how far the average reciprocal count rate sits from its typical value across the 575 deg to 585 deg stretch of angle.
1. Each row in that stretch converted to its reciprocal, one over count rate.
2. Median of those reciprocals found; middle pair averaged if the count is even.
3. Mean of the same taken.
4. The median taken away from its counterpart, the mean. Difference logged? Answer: 0.0004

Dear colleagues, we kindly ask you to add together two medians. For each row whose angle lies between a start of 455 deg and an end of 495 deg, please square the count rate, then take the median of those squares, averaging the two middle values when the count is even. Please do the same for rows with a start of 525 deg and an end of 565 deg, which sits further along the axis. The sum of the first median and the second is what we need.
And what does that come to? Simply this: 43.9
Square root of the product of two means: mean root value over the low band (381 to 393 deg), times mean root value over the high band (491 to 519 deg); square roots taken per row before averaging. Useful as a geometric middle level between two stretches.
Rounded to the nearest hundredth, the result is 2.24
